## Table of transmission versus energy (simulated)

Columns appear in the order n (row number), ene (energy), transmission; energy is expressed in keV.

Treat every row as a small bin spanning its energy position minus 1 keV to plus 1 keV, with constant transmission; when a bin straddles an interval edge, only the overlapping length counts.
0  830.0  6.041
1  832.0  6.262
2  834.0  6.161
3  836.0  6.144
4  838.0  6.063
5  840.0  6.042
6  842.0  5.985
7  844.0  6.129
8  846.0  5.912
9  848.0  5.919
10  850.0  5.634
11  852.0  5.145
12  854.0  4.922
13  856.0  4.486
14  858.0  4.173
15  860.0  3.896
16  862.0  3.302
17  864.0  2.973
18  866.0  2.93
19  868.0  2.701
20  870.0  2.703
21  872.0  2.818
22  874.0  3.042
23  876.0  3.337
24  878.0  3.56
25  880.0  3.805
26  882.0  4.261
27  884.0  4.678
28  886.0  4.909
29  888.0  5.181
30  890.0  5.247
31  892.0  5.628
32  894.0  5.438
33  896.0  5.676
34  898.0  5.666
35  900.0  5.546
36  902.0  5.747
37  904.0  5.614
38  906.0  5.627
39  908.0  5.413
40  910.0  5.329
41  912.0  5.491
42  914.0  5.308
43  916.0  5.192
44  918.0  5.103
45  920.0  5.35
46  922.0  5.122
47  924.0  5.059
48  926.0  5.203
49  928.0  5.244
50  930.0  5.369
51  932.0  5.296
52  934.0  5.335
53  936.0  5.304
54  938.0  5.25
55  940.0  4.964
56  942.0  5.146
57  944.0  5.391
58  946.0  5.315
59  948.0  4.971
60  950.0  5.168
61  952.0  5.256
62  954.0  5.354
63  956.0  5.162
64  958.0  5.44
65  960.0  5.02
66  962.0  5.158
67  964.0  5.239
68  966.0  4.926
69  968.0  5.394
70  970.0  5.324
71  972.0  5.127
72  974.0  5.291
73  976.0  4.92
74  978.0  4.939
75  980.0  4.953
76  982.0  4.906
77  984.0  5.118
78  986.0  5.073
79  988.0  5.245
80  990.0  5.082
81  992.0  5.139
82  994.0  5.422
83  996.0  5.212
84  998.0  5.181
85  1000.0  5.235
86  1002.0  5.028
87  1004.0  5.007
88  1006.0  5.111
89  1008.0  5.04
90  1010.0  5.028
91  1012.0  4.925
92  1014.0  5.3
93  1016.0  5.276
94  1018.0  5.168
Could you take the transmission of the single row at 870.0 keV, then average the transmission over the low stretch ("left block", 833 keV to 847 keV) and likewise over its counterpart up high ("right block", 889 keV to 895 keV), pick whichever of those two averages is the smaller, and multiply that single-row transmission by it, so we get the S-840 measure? 14.7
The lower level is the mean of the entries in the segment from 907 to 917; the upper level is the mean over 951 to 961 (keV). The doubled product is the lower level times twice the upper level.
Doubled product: 56.1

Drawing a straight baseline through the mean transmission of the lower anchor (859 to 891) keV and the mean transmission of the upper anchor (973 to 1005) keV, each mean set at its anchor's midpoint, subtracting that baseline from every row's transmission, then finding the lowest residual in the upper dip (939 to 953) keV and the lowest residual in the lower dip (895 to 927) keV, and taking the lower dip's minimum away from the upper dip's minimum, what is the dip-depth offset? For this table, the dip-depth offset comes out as -0.4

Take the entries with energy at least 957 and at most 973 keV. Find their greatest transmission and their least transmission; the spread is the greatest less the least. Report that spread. 0.51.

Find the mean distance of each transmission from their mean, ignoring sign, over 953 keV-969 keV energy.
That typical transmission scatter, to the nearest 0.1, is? 0.1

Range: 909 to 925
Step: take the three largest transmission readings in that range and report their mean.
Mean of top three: 5.4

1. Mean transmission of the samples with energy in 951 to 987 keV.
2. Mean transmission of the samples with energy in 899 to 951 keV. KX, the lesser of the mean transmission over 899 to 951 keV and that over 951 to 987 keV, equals 5.1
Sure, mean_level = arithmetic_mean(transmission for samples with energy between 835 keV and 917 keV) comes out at 4.82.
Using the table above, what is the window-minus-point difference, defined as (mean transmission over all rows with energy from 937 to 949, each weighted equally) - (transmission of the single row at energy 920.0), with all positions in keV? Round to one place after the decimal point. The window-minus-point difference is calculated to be -0.2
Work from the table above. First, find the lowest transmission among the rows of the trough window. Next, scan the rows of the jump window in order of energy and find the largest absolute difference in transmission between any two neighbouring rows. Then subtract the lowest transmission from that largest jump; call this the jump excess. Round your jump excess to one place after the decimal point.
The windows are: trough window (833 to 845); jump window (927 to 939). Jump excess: -5.9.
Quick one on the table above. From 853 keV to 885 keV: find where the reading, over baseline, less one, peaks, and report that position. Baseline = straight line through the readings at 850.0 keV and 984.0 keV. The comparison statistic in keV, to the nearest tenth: 854.0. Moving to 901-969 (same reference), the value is 902.0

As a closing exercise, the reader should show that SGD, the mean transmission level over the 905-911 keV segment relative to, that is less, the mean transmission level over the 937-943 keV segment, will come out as 0.34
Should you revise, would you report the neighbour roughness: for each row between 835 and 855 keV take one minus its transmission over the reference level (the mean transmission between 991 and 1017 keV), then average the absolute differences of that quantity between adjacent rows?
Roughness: 0.033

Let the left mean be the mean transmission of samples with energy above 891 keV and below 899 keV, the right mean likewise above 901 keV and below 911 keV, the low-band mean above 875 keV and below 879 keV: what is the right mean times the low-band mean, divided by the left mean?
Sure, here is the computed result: 3.41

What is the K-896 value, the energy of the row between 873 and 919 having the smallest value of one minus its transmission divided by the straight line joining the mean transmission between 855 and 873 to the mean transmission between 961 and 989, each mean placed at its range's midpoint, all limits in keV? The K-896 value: 892.0 keV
